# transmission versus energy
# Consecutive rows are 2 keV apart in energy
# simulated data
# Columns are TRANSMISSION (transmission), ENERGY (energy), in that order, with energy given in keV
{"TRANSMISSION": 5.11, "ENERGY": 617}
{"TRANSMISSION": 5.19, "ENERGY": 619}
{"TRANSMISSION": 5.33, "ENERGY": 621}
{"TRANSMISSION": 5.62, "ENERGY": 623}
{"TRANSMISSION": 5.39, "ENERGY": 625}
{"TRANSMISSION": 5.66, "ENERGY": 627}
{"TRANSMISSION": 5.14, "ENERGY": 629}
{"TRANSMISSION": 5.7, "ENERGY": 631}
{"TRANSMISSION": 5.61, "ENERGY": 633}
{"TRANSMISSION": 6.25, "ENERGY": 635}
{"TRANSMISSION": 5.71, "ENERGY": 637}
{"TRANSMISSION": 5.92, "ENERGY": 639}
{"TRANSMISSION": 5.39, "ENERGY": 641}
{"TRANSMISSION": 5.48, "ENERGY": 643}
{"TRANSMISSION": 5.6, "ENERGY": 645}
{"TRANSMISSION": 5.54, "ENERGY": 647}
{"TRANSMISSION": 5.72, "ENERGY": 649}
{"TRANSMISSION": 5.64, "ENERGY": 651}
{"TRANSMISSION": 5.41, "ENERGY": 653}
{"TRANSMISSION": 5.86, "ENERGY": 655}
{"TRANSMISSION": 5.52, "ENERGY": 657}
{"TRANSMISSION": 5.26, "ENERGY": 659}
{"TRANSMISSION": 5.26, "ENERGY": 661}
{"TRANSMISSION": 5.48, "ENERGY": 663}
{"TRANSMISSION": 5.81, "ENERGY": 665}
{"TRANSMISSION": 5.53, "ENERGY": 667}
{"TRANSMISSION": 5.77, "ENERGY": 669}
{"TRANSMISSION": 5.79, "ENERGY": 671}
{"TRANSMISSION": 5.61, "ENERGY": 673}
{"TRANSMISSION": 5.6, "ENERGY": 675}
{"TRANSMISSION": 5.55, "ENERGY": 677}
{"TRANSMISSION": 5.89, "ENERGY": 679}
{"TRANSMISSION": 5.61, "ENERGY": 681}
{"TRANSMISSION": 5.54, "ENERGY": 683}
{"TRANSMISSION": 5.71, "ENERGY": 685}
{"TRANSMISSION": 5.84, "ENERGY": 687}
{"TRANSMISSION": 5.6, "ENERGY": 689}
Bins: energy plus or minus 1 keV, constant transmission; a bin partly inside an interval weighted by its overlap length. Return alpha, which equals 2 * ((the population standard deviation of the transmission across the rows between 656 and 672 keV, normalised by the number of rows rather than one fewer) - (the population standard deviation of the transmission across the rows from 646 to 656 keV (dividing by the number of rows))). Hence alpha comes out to 0.11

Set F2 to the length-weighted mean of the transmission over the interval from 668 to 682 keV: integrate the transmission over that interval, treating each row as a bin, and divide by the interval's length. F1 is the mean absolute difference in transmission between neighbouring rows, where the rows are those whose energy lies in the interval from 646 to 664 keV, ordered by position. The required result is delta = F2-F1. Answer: 5.47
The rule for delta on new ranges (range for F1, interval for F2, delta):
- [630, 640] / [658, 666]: 5.08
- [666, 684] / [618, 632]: 5.28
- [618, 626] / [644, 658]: 5.39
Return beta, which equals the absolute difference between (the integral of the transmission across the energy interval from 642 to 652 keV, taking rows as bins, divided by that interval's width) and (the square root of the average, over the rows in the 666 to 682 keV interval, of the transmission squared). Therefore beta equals 0.07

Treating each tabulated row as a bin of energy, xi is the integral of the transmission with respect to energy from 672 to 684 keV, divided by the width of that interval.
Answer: 5.63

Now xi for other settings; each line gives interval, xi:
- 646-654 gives 5.58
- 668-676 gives 5.69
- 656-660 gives 5.39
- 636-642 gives 5.67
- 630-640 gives 5.84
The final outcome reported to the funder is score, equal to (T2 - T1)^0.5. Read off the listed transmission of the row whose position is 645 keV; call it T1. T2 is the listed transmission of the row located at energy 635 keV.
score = 0.8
